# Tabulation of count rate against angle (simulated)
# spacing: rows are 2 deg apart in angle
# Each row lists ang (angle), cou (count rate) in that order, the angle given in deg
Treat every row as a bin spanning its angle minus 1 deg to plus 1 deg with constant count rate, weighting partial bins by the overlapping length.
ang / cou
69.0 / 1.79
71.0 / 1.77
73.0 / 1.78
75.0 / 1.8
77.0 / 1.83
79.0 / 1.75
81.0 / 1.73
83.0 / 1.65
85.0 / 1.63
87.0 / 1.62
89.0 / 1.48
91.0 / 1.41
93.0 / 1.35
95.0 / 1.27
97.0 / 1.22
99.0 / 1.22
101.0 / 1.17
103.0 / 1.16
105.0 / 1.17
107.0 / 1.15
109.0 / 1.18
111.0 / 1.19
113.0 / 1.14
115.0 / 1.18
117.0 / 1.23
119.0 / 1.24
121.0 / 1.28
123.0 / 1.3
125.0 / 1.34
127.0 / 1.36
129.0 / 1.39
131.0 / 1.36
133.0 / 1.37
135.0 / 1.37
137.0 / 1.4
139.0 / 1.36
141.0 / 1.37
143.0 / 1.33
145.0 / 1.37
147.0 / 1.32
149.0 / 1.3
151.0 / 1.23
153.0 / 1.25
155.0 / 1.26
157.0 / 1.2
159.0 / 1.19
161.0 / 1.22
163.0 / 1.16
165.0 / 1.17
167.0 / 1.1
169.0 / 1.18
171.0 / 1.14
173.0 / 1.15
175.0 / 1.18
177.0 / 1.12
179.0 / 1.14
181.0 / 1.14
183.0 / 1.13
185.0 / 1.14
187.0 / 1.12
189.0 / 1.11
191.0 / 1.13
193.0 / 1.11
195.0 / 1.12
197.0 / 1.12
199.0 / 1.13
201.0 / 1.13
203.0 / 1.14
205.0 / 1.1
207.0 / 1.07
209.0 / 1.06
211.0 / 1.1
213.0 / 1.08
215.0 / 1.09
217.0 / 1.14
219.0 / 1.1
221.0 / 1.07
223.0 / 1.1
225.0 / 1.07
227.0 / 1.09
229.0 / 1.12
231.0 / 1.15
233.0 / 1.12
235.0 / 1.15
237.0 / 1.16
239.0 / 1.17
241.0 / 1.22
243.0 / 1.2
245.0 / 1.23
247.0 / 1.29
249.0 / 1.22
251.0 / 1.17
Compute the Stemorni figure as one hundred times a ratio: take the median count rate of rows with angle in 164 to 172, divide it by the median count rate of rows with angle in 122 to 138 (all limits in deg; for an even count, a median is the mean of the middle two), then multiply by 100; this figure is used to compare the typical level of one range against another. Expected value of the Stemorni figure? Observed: 85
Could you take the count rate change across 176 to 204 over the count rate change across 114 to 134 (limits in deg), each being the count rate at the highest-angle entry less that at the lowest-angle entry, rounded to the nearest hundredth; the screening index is 0.11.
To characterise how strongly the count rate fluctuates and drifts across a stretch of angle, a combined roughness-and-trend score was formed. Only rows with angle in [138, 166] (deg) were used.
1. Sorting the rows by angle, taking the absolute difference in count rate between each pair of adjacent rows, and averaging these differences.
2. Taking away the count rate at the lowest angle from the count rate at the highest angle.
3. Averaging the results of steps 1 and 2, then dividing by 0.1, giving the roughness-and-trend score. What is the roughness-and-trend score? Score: -0.8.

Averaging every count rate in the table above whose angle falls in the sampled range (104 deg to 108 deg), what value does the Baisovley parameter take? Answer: 1.16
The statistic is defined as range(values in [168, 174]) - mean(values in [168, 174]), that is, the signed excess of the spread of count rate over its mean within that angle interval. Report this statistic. -1.12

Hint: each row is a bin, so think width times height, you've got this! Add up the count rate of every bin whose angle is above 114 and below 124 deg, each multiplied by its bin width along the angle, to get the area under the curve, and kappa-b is 12.5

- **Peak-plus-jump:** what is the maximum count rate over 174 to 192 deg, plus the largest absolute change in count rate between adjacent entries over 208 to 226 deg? 1.23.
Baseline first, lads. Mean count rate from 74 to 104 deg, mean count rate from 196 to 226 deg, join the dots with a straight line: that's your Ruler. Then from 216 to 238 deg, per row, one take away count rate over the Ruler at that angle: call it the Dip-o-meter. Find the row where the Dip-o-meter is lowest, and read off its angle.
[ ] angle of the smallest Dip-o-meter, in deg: 237.0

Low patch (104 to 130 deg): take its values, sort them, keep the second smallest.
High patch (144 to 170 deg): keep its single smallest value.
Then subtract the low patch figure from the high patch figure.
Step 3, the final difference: -0.050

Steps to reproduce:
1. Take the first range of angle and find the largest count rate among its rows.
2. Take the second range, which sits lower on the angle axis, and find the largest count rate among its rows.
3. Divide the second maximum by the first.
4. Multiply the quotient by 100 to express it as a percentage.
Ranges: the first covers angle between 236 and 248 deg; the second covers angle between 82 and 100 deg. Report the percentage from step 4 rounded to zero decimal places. 128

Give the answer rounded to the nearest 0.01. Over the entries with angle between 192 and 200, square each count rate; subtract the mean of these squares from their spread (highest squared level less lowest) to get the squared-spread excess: -1.21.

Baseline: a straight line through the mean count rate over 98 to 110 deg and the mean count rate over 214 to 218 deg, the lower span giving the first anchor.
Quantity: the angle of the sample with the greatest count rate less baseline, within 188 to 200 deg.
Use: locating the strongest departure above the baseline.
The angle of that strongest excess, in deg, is 199.0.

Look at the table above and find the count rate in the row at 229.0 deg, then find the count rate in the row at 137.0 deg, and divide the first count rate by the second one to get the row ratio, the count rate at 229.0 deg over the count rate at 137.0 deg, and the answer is 0.80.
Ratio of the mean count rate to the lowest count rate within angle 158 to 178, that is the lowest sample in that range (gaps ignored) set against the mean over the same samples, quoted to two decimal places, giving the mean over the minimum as 1.06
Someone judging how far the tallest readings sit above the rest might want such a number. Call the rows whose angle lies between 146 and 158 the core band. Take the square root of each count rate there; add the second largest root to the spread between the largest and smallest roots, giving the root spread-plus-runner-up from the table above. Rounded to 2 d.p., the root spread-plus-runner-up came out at 1.19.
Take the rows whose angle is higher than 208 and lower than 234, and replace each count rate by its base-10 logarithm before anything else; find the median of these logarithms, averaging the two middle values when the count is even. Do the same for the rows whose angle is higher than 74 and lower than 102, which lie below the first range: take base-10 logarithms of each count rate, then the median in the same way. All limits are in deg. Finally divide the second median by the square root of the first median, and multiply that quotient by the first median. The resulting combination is 0.039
